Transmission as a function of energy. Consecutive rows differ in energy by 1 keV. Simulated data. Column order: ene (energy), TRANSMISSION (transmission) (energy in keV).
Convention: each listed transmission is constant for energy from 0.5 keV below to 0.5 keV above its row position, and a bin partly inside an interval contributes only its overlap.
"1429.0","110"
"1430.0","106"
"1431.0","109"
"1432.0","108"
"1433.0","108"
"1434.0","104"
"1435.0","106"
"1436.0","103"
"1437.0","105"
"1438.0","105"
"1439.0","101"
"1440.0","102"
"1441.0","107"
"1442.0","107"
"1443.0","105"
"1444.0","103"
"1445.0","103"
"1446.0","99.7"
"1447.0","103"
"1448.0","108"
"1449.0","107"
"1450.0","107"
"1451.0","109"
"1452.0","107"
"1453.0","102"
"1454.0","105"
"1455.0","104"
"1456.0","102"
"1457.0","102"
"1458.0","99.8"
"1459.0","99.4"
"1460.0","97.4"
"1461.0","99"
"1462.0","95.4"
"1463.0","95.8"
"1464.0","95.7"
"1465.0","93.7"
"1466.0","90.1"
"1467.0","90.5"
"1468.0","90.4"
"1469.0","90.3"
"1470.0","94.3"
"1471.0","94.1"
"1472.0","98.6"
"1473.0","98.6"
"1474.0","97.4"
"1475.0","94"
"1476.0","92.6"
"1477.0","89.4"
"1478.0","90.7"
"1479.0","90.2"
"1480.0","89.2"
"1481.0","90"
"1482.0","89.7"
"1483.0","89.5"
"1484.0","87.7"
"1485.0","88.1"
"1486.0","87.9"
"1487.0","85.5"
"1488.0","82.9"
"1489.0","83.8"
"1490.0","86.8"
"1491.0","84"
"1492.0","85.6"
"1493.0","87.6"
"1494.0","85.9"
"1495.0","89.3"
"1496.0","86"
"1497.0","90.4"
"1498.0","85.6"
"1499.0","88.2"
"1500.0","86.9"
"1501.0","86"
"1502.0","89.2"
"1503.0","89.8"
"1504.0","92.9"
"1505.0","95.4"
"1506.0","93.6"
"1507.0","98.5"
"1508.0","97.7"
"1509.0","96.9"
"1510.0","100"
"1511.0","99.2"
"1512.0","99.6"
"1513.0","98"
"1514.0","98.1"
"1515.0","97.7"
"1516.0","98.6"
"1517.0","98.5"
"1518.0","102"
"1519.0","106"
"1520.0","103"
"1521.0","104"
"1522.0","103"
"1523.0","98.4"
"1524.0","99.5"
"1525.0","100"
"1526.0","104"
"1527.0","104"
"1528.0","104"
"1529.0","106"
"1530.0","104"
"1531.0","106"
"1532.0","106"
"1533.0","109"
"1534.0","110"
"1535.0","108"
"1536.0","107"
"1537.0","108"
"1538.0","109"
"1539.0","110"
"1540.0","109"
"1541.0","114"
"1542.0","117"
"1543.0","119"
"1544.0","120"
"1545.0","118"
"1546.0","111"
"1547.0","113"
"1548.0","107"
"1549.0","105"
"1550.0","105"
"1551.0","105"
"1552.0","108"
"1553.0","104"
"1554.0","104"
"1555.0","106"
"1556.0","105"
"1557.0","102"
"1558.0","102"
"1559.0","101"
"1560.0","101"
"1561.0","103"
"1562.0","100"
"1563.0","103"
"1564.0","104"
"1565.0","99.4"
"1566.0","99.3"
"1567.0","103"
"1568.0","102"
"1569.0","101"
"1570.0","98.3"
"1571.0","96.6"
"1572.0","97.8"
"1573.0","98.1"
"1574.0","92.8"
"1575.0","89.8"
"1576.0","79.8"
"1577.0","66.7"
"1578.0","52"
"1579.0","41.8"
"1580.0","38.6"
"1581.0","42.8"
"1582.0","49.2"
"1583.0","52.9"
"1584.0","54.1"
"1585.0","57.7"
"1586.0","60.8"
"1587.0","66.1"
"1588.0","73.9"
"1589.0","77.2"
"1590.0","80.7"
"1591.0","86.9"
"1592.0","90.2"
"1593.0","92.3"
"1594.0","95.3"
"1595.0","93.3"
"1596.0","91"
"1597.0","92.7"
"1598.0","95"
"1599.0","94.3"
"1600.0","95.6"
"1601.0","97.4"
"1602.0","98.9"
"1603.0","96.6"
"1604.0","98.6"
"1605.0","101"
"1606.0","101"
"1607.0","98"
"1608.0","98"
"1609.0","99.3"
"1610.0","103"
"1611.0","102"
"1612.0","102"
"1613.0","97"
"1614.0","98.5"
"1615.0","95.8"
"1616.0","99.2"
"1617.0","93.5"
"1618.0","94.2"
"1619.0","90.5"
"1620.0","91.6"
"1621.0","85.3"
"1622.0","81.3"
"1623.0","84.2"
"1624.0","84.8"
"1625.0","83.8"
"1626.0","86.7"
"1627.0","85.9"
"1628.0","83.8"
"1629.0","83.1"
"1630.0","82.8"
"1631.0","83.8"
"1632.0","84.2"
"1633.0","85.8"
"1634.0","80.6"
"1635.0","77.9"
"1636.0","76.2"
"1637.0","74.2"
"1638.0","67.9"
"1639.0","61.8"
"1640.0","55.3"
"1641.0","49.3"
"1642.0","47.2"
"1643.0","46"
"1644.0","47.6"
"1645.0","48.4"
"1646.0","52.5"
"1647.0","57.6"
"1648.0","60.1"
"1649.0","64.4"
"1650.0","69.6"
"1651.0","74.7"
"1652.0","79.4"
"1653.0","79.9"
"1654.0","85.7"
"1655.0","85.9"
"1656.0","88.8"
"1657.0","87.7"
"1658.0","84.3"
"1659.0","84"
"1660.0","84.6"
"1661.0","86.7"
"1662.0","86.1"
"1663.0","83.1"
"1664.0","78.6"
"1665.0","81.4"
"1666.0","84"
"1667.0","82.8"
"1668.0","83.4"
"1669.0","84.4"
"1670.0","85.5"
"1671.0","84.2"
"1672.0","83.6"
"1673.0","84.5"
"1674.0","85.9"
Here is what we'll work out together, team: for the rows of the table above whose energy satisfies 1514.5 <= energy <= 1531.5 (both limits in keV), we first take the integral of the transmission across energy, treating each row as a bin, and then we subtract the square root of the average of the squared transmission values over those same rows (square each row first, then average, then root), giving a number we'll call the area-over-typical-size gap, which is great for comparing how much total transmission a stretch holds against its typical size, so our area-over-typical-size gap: 1636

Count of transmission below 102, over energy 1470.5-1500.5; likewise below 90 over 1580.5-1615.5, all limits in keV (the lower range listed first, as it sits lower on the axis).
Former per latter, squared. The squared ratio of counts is 7.4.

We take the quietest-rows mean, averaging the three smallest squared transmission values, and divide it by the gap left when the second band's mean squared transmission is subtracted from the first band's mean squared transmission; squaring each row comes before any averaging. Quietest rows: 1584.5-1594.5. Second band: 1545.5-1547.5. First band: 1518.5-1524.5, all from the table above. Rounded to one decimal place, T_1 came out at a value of -1.8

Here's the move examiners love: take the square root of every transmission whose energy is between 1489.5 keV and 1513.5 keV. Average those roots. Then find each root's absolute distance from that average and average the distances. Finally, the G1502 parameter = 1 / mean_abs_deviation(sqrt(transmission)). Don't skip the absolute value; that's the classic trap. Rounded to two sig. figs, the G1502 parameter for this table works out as 4.0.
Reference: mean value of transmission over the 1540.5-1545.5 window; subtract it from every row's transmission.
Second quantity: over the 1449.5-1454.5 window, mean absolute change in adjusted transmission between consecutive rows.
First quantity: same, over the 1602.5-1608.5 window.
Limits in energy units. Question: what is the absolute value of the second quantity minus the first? 1.5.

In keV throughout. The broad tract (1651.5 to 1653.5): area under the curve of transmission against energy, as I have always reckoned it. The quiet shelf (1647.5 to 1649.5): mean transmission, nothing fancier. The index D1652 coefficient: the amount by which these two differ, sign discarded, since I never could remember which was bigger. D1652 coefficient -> 97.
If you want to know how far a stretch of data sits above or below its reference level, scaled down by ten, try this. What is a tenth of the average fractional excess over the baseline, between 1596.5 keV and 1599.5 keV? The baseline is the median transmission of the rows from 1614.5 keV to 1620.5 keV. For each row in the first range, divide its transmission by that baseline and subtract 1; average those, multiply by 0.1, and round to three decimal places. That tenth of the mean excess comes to 0.000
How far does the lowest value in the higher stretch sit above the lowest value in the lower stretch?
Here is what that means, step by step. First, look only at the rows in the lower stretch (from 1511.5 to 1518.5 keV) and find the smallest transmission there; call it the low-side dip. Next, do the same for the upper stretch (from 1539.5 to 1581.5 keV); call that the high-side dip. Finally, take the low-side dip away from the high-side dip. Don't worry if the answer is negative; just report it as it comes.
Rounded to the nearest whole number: -59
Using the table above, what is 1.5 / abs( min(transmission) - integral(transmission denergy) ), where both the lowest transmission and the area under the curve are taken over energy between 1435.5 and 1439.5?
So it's 0.0048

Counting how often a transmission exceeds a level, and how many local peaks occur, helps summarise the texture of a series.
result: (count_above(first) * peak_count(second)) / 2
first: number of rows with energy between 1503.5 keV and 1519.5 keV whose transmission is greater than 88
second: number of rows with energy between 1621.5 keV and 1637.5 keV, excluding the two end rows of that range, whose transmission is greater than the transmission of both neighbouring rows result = 24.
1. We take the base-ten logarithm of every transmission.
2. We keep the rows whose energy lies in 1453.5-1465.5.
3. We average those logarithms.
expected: 2.00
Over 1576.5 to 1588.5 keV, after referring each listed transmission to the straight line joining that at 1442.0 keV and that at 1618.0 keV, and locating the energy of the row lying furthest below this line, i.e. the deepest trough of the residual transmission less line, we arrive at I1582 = 1580.0 keV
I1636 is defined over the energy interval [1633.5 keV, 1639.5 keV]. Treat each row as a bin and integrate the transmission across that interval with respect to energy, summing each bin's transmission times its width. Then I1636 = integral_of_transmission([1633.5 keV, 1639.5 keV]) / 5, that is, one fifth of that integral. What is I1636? 88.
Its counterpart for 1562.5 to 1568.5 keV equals 122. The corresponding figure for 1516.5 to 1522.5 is 123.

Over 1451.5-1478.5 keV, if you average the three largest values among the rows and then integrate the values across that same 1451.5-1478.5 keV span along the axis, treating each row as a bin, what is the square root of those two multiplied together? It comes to 524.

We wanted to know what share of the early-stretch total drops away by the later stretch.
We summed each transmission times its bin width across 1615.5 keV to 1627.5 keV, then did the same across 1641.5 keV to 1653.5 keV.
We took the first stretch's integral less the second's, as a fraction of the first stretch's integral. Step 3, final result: 0.3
